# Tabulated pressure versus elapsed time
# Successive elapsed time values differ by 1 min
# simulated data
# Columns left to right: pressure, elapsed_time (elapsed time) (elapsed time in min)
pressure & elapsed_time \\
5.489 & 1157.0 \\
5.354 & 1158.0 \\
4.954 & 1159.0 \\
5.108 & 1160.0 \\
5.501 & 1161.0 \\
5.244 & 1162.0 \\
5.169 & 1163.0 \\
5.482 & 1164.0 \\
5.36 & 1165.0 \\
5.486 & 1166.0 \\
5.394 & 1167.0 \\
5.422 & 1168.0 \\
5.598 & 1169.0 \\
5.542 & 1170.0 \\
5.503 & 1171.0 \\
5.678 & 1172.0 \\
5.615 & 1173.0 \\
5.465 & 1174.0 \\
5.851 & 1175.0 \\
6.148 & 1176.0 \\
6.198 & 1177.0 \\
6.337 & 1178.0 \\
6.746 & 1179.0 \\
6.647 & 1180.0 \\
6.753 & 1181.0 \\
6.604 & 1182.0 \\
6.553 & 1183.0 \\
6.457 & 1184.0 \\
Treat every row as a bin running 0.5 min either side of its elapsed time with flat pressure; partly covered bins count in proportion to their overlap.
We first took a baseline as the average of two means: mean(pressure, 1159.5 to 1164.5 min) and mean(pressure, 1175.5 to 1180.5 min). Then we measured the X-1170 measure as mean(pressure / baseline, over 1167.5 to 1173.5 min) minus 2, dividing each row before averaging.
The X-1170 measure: -1.05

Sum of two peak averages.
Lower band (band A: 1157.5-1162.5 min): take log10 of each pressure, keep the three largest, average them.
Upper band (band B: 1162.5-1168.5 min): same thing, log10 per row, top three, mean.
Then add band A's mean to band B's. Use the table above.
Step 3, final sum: 1.47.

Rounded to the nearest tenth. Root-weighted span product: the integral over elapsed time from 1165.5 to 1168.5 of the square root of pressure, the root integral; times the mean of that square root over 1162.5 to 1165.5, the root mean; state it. 16.2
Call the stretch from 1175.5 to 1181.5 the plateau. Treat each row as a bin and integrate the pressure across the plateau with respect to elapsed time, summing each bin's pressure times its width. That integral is 39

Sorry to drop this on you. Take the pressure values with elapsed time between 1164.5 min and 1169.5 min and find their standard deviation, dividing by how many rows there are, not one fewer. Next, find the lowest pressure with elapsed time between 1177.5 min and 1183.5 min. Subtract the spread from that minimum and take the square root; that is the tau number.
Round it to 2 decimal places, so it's 2.50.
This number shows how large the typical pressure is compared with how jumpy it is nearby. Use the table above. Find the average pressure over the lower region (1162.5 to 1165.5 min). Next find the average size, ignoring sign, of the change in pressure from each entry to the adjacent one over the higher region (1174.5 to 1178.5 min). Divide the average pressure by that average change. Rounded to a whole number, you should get 33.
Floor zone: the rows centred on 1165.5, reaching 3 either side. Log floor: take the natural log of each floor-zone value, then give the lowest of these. 1.64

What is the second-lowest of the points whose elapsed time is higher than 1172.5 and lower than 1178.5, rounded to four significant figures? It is 5.615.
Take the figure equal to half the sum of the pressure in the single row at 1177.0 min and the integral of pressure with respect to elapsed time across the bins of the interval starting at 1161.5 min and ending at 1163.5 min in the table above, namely 8.3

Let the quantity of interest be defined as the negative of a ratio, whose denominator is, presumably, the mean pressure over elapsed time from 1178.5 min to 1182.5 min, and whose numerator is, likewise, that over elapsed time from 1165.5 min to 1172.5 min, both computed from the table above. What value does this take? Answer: -0.83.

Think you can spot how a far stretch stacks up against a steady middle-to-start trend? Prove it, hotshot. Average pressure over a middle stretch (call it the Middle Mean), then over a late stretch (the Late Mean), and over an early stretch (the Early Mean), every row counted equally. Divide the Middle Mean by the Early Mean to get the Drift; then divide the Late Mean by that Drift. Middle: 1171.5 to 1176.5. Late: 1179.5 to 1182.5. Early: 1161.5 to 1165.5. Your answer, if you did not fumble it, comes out 6.2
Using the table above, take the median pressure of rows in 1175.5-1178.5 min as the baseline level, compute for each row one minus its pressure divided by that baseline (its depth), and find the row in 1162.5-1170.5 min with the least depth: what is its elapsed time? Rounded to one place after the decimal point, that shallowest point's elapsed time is 1169.0 min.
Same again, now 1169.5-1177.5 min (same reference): 1177.0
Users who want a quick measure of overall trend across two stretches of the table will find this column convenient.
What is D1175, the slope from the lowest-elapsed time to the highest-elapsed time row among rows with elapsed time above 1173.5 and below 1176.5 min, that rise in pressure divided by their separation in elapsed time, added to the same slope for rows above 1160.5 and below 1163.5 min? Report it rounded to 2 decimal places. 0.18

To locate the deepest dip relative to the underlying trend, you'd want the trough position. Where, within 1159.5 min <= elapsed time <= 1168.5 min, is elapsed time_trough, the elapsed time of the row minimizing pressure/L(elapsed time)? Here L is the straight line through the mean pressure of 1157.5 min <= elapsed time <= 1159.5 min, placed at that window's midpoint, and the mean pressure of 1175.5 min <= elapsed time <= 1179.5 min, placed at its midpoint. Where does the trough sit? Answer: 1168.0 min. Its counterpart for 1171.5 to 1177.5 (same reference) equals 1174.0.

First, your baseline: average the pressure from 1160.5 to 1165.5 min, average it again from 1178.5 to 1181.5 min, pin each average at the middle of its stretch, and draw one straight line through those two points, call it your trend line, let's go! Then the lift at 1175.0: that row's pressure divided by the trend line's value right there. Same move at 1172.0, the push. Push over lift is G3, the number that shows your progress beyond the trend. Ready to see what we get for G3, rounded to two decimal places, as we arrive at 1.01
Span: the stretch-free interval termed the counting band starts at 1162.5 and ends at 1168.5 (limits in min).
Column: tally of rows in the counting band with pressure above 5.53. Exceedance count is 0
